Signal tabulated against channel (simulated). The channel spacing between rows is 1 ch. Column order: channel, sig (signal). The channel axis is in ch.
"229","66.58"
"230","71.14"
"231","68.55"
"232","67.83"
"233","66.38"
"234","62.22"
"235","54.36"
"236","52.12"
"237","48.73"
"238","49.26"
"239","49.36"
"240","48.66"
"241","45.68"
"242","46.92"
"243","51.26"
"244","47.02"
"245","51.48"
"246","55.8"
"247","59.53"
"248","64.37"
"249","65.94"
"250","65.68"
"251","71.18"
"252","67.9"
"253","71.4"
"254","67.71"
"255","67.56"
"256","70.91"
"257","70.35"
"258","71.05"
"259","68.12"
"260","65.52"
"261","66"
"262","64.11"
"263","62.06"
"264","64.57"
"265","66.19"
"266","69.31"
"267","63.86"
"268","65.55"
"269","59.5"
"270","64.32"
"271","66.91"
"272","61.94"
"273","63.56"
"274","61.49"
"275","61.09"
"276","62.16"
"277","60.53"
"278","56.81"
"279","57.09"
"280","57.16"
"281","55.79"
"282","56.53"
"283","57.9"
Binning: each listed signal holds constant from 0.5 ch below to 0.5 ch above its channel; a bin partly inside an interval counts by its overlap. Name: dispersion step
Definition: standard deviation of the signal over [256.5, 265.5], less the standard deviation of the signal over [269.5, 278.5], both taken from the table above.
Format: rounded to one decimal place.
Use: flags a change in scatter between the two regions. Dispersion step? 0.1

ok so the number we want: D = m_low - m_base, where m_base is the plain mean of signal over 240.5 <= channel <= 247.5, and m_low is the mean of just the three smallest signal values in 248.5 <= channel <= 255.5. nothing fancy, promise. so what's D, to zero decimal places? 15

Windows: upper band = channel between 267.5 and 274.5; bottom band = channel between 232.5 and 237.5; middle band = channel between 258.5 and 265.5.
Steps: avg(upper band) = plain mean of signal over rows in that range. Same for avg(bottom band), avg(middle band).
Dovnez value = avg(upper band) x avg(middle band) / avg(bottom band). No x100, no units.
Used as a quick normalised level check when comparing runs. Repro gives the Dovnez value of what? 73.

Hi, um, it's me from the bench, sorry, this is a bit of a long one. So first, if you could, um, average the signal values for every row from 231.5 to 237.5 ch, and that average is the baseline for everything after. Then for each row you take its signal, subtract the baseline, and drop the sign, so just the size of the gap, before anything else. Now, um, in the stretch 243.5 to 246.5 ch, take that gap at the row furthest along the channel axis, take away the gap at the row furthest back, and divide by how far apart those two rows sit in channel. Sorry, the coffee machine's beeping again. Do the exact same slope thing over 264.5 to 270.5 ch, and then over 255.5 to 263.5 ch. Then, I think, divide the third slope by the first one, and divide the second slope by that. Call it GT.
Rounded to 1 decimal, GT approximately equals -1.3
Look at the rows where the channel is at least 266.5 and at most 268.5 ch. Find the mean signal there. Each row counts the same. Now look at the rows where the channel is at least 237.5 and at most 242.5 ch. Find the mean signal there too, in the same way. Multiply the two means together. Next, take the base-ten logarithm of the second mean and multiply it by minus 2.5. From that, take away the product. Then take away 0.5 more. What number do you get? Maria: -3109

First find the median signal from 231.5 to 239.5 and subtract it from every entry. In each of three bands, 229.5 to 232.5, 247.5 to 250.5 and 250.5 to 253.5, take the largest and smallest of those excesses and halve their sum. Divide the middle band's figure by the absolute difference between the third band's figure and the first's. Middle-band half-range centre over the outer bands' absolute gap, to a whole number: 72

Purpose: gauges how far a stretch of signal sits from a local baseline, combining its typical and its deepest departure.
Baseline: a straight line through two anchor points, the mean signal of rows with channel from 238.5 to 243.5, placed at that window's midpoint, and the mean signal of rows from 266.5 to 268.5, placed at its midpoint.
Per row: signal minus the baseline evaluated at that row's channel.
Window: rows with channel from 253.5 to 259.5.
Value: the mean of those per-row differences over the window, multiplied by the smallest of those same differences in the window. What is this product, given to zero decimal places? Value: 98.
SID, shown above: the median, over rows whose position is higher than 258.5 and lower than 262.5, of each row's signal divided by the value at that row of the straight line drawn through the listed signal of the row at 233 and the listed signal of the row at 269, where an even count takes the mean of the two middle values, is 1.08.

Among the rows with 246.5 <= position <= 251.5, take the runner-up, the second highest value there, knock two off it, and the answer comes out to 63.9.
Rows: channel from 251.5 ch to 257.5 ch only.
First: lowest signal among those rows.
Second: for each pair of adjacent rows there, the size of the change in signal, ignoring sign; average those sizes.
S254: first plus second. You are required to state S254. 70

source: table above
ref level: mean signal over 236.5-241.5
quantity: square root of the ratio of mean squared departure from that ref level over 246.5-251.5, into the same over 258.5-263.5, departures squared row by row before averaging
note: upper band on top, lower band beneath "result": 1.0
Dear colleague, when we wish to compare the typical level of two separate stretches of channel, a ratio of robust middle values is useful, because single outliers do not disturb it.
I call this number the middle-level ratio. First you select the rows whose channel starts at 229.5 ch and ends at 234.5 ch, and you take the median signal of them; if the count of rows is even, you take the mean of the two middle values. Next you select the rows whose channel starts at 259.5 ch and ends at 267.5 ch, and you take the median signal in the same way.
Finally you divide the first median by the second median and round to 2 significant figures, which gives 1.0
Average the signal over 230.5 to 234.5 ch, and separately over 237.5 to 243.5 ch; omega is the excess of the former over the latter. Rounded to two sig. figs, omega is 18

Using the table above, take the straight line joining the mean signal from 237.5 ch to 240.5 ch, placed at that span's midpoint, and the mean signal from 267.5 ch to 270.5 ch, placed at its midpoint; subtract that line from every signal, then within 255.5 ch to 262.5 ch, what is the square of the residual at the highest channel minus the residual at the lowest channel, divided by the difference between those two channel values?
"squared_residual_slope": 2.6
